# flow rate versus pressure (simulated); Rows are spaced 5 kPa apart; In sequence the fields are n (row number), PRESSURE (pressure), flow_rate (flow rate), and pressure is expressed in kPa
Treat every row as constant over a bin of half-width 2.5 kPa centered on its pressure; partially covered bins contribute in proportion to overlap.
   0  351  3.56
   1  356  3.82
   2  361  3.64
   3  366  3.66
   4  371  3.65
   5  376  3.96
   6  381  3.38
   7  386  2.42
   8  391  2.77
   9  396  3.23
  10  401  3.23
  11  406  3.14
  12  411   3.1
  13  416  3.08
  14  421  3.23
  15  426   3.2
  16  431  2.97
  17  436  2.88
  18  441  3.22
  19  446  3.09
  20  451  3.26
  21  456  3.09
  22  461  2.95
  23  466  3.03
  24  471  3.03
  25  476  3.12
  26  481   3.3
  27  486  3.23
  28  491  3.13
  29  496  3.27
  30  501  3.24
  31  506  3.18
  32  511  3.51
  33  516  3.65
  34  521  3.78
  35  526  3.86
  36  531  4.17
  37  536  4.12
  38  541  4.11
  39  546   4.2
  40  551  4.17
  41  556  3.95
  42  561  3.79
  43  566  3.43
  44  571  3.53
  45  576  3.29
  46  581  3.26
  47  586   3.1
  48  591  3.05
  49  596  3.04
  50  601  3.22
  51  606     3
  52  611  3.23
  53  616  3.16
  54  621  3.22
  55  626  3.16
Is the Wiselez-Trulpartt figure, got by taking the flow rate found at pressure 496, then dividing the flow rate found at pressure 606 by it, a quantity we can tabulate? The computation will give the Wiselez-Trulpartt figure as 0.92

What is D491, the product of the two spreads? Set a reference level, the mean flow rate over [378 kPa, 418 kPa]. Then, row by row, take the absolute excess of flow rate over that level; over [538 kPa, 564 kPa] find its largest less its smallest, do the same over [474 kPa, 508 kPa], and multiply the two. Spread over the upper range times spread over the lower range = 0.074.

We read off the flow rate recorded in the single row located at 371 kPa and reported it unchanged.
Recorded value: 3.65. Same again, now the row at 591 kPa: 3.05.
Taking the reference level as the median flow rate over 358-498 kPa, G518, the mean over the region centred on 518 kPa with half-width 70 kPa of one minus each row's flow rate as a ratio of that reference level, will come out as -0.101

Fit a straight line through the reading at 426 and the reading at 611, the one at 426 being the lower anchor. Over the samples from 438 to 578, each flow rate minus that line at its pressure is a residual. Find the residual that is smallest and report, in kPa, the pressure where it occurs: 461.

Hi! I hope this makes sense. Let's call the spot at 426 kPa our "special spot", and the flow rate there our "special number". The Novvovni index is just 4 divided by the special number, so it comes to 1.25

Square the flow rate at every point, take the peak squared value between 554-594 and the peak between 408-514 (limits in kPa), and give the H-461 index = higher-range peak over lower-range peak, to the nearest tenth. 1.3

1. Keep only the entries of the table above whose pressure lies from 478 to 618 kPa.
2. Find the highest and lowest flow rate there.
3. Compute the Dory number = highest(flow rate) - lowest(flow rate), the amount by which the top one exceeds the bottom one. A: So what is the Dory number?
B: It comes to 1.2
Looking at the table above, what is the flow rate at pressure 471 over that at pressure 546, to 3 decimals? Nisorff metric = 0.721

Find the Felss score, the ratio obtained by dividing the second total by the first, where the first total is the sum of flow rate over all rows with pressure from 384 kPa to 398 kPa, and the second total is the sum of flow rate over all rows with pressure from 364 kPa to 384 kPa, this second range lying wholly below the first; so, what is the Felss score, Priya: 1.7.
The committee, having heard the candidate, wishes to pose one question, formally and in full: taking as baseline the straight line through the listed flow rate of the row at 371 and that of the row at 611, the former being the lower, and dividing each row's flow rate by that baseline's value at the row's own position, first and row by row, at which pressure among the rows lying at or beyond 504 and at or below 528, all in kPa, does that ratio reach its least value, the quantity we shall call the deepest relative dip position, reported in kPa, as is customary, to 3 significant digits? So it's 506 kPa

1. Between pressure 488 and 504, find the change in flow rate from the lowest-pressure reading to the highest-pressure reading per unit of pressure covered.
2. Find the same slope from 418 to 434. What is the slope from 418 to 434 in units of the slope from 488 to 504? -2.4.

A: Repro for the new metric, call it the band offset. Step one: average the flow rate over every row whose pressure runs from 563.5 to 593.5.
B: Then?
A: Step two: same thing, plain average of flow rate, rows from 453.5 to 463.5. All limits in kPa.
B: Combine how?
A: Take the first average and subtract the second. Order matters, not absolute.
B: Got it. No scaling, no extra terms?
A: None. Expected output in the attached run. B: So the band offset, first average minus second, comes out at 0.3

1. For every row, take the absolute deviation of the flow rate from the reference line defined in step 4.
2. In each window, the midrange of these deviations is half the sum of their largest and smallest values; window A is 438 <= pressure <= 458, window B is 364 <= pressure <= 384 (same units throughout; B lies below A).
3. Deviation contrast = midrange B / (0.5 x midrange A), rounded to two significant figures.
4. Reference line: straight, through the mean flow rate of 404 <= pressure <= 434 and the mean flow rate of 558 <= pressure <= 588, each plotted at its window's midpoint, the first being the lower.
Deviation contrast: 16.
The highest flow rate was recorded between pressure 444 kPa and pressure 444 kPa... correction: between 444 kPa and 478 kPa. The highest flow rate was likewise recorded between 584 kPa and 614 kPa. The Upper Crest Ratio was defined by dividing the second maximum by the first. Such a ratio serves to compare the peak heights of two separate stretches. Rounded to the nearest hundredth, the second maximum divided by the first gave 0.99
